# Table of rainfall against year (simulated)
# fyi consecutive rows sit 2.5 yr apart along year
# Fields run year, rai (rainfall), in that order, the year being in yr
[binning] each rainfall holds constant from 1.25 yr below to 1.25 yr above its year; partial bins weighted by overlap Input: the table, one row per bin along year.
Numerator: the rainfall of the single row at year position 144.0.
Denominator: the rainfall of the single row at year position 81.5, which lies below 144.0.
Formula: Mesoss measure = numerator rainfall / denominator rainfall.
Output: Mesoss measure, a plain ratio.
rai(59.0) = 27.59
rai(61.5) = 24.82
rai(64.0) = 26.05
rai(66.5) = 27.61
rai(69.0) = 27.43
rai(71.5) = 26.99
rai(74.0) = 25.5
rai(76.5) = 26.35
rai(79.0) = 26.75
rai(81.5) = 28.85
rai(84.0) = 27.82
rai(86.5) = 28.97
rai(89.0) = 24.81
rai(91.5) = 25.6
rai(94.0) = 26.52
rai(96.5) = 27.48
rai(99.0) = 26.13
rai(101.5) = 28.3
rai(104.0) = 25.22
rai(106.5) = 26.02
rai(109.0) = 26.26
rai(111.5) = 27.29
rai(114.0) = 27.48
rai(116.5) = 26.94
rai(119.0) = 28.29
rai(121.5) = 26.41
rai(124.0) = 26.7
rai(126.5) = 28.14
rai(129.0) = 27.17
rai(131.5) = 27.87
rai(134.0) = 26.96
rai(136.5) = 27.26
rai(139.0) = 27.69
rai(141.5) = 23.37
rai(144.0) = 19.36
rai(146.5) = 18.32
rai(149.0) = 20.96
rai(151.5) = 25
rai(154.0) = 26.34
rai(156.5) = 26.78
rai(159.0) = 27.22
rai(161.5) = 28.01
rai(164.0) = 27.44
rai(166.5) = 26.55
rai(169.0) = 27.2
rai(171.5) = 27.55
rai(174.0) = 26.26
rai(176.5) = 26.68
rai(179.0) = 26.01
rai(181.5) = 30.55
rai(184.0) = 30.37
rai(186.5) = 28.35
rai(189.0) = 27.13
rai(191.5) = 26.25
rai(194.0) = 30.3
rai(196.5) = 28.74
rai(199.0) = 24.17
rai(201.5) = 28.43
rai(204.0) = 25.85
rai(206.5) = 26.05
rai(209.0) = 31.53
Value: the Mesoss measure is 0.67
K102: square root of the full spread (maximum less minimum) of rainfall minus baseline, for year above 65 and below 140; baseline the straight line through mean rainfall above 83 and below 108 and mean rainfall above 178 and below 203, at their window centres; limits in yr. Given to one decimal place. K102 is 2.0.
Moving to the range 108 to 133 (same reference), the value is 1.4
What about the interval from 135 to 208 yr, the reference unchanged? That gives 3.4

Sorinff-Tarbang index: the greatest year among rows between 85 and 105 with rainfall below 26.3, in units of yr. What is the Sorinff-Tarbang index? 104.0 yr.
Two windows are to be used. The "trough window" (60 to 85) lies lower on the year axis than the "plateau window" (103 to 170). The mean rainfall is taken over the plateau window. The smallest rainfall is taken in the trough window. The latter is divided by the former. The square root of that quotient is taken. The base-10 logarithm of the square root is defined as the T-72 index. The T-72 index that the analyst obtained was -0.0102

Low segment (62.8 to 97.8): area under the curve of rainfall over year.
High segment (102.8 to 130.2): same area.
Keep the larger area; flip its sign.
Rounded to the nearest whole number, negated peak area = -942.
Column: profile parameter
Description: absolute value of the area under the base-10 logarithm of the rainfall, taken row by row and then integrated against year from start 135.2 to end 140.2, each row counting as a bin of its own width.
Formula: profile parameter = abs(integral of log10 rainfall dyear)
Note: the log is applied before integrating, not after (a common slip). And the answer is 7.19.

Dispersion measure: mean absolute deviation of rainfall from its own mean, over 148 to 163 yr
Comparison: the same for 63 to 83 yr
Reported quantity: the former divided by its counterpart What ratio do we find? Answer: 2.3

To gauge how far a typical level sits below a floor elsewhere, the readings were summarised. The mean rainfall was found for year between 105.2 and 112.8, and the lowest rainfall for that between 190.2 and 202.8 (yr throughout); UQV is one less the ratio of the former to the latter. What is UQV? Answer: -0.10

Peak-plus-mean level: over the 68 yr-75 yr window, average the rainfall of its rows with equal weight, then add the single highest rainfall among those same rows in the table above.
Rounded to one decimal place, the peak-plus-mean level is 54.1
